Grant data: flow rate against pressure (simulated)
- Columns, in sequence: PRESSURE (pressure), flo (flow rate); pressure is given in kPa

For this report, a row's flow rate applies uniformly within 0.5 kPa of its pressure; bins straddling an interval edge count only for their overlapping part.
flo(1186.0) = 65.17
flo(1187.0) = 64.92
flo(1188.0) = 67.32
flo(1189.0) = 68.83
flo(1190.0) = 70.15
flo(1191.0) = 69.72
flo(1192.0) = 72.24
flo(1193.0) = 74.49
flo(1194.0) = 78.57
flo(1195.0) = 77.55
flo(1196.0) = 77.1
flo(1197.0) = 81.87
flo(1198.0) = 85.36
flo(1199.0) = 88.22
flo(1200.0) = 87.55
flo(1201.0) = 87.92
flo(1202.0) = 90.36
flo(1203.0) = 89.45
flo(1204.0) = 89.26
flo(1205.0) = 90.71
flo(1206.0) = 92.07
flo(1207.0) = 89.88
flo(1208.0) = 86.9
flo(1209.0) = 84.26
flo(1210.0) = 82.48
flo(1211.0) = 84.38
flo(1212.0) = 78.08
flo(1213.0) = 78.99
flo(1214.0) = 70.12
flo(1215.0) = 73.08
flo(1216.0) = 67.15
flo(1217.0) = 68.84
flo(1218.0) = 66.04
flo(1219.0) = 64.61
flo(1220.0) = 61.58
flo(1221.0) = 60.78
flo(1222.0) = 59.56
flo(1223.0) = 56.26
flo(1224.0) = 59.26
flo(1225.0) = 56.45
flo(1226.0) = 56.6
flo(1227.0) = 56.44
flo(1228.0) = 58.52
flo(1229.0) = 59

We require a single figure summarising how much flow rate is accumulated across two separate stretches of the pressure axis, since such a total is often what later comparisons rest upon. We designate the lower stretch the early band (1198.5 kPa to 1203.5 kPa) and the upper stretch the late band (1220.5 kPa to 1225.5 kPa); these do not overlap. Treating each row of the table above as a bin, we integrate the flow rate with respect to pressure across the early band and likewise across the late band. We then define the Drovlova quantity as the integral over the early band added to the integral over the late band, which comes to 736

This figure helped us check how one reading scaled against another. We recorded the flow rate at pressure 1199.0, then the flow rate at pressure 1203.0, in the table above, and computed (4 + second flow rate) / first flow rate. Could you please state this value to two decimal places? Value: 1.06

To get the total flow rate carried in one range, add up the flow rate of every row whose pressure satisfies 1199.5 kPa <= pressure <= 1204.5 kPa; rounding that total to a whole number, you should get 445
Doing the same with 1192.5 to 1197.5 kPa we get 390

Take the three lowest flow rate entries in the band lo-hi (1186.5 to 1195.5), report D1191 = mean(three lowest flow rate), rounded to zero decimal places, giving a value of 67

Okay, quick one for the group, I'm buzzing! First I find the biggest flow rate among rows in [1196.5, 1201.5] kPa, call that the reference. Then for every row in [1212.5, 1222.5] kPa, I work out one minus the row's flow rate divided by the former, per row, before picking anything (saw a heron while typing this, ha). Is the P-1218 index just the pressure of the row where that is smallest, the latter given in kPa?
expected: 1213.0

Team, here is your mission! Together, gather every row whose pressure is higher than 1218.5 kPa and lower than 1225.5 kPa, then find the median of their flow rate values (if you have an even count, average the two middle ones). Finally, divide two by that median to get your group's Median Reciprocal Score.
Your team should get 0.034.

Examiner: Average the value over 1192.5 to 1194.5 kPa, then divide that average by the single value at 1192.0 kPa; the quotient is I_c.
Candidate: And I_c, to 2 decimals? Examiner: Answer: 1.06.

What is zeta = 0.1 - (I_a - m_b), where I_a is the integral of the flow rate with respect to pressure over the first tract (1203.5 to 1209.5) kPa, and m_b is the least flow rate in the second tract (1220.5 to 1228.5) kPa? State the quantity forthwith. -477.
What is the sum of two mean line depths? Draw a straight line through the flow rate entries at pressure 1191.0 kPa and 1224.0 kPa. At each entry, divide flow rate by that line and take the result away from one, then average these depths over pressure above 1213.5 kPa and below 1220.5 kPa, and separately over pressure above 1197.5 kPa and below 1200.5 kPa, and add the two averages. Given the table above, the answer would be -0.39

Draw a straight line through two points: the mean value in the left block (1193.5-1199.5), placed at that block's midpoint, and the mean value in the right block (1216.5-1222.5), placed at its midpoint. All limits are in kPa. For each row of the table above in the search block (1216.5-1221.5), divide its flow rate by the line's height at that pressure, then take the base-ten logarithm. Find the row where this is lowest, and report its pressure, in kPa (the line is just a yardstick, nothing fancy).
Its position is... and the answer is 1221.0 kPa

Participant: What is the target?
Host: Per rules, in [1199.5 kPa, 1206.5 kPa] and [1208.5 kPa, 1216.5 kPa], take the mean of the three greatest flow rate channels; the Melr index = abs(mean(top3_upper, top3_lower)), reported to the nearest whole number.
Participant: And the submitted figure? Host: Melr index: 87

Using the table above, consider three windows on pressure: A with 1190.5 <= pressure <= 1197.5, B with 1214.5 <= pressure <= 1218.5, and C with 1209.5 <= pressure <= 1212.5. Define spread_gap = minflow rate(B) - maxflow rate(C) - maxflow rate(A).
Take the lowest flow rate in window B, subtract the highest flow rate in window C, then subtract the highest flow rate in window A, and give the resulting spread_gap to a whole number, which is -100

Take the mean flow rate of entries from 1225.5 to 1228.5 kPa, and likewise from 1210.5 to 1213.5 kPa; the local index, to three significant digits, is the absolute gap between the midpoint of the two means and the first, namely 11.6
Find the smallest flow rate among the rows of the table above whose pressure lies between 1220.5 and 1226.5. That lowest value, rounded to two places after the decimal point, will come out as 56.26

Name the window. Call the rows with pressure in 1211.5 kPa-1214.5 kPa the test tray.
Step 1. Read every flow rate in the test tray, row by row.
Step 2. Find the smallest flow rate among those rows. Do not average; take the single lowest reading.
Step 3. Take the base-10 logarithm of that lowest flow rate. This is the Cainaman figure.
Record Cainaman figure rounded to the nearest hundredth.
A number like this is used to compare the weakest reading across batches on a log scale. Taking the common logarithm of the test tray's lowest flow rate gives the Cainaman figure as 1.85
